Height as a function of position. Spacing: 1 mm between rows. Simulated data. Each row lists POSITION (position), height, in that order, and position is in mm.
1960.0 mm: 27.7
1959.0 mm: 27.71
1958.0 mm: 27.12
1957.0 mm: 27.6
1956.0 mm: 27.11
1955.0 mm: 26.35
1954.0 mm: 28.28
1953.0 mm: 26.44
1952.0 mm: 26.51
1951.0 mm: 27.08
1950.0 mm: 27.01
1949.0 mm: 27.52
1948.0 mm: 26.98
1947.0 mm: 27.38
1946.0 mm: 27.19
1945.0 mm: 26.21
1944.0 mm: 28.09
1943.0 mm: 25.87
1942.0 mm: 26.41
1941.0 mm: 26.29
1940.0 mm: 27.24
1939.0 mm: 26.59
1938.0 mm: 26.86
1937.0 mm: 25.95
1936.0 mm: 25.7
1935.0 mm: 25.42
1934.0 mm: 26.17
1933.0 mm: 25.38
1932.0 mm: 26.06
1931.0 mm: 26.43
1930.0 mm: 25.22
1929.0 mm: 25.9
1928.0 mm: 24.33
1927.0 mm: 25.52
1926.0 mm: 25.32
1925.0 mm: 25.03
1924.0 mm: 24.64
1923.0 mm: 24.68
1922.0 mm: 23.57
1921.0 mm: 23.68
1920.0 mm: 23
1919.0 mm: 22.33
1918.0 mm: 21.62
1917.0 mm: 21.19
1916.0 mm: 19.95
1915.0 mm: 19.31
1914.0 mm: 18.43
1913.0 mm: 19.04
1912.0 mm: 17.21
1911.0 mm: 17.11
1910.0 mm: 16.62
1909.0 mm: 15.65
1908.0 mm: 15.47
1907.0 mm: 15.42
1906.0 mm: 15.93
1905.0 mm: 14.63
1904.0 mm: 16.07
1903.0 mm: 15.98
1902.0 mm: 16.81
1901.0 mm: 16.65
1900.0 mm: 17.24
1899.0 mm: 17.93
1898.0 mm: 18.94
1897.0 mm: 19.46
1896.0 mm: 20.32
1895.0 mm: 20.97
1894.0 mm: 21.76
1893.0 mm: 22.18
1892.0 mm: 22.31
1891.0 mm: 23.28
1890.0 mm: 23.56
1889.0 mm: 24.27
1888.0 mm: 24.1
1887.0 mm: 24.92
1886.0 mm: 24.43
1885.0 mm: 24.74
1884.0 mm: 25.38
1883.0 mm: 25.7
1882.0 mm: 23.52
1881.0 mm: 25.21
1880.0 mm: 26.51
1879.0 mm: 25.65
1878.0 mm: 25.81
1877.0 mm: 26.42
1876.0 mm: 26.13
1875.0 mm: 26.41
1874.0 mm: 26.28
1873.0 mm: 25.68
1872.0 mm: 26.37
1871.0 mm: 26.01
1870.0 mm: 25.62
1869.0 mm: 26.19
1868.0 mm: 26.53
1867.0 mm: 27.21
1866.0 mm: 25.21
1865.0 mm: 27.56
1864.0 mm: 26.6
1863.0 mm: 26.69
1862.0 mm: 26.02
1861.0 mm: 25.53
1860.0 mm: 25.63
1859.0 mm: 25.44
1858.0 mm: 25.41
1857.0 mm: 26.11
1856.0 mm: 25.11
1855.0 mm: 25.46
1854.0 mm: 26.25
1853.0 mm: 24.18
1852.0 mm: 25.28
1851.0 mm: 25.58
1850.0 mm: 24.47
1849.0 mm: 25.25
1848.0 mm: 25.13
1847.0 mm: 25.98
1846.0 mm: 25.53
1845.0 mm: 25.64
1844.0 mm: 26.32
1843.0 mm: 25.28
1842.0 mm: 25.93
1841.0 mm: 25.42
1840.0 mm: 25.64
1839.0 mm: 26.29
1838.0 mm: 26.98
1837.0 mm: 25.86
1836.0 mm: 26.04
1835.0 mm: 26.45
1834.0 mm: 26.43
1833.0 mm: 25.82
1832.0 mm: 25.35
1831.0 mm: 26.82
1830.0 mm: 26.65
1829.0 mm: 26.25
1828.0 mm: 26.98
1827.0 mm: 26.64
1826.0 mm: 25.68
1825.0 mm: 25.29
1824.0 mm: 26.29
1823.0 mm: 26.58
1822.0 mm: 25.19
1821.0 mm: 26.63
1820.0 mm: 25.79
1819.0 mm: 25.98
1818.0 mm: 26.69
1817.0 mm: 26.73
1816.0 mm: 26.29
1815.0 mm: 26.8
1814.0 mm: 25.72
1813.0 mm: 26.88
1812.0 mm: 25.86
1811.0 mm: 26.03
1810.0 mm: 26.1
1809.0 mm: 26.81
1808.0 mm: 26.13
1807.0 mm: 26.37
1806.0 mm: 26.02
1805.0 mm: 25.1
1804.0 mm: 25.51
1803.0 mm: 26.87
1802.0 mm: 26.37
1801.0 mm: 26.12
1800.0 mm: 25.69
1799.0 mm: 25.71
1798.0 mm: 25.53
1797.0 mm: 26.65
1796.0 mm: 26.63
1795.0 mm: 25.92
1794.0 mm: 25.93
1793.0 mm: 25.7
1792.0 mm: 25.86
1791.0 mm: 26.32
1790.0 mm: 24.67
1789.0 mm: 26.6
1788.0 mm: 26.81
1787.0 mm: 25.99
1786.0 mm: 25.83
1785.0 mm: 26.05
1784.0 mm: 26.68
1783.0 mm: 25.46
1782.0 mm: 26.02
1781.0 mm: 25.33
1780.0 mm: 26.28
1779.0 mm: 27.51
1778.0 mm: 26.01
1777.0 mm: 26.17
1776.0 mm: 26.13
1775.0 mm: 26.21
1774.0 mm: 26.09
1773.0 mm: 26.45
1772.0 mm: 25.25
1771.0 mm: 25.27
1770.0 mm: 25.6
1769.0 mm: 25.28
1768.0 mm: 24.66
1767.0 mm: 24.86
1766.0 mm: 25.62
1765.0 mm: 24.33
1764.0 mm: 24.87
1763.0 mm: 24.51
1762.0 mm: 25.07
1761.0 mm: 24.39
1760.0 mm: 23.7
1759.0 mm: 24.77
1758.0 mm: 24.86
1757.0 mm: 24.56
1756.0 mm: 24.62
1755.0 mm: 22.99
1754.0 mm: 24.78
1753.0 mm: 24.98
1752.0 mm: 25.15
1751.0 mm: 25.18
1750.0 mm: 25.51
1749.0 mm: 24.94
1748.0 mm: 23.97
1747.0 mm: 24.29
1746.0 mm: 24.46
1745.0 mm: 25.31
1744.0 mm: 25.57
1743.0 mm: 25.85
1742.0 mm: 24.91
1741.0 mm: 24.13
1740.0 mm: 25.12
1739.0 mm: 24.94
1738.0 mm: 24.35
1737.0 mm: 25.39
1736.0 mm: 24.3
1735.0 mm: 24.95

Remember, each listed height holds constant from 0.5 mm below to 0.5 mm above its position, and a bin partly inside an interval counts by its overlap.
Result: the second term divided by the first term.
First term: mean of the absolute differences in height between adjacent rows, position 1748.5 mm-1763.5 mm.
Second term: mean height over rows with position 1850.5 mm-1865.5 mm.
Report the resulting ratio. 44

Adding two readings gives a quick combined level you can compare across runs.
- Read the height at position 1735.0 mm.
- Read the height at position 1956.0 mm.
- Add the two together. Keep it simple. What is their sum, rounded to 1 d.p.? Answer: 52.1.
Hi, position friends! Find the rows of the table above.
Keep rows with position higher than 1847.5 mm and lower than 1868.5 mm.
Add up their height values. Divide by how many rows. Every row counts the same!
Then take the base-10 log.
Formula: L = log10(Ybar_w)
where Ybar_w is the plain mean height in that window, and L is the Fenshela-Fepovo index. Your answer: 1.41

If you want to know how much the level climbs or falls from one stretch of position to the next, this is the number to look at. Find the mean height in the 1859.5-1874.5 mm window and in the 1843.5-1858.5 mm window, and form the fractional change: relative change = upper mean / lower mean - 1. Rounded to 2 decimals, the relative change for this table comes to 0.03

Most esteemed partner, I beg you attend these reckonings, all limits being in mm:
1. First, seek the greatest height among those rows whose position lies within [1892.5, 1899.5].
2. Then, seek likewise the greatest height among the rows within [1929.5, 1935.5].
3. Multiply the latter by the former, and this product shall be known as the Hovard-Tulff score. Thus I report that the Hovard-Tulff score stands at 586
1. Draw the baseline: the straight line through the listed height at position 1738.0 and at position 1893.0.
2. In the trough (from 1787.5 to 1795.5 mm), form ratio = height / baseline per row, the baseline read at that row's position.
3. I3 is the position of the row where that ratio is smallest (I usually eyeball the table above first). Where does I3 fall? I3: 1790.0 mm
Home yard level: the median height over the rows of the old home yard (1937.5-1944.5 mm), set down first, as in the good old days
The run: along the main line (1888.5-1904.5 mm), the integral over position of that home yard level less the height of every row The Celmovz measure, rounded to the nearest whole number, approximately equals 108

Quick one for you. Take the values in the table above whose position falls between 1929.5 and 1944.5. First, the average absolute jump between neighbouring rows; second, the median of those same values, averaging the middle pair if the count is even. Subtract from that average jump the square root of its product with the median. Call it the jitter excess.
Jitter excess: -3.6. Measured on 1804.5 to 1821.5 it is -3.3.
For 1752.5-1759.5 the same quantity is -3.4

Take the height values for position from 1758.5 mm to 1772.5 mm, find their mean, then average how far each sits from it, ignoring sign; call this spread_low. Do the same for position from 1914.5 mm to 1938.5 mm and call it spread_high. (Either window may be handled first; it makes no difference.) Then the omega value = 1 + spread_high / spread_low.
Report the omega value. 5.0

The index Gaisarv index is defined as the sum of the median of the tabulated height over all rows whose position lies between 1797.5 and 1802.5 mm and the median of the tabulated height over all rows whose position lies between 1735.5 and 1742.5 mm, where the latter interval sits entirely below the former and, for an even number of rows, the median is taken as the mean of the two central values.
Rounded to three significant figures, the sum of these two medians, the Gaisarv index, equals 50.6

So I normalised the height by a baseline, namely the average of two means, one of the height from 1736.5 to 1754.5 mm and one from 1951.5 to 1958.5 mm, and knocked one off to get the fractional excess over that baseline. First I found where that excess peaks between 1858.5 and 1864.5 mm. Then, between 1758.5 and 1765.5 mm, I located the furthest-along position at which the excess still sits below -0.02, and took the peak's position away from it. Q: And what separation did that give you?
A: -98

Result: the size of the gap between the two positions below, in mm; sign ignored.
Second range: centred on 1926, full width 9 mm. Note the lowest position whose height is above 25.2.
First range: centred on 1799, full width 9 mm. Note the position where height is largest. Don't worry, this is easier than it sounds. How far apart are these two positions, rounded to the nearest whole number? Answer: 123 mm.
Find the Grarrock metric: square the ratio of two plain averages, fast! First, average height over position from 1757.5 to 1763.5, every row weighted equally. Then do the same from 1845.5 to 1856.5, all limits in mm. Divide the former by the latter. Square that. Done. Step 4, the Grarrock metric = 0.94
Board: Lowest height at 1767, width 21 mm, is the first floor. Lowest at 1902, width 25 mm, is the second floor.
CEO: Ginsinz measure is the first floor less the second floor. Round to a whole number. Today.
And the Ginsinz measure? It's 9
